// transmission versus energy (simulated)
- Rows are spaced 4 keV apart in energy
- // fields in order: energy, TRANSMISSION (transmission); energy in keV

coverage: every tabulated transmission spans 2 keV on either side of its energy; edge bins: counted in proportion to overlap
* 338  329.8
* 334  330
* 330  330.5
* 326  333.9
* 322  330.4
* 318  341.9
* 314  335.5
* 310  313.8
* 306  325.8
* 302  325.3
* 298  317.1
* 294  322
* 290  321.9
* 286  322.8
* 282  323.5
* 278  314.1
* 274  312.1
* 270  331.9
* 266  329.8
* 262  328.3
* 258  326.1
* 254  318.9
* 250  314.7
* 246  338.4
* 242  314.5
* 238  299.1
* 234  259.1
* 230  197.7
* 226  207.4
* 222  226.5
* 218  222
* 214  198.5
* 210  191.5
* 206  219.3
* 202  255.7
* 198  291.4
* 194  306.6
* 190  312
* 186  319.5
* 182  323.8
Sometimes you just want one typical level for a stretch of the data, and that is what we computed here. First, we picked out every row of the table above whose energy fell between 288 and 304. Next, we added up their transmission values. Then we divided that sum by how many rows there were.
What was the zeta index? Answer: 322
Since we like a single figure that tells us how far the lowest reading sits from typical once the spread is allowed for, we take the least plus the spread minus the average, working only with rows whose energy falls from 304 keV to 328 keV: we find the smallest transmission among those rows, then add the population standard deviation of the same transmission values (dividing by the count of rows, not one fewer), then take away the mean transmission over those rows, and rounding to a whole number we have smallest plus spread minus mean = -8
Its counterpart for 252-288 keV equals -4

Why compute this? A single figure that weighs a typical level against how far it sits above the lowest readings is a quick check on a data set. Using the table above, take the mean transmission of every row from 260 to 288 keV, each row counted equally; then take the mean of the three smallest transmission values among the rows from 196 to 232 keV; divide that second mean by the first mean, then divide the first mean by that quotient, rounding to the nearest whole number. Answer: 533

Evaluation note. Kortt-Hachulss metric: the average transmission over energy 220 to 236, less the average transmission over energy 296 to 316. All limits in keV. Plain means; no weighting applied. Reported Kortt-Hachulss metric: -101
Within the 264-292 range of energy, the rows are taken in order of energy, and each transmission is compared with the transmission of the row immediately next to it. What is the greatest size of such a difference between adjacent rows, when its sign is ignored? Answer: 20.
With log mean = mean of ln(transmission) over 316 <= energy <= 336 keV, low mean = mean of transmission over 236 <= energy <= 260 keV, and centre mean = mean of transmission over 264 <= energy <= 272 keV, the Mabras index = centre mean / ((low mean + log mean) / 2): 2.04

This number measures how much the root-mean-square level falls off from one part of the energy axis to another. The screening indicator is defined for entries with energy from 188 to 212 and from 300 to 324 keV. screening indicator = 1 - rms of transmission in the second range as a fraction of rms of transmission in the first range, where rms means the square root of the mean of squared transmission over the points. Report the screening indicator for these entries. -0.23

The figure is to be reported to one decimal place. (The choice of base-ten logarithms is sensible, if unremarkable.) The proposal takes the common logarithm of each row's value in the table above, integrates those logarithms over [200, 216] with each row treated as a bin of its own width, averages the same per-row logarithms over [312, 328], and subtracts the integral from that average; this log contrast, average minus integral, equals -34.8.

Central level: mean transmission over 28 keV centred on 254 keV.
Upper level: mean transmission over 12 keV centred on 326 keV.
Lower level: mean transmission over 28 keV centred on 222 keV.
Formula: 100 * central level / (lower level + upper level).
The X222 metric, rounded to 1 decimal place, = 59.4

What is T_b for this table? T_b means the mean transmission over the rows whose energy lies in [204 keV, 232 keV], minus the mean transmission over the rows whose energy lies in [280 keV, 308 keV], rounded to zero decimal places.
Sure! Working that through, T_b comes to -114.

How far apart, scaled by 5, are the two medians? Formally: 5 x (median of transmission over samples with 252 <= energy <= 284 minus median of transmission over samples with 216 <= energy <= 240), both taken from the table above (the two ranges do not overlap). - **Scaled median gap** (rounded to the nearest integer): 503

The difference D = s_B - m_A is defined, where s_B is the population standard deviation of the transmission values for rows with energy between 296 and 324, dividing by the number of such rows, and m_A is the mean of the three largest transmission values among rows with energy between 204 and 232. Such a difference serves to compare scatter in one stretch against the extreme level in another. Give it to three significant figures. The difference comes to -213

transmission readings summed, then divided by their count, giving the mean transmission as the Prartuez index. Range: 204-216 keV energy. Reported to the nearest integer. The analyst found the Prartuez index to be 203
